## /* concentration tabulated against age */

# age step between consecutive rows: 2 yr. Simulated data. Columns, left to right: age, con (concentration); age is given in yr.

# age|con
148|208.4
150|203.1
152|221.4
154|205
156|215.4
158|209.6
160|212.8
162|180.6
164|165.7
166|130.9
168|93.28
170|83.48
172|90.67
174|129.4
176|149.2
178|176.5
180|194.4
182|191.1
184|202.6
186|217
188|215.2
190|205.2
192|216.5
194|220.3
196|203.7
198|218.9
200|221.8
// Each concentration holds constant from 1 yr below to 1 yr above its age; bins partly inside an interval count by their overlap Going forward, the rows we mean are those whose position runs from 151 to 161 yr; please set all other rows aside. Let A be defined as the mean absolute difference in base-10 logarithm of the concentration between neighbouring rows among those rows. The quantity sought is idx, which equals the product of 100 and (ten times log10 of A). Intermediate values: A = 0.018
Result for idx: -1737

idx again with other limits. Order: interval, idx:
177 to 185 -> -1603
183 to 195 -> -1770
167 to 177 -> -1124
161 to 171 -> -1077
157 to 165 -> -1416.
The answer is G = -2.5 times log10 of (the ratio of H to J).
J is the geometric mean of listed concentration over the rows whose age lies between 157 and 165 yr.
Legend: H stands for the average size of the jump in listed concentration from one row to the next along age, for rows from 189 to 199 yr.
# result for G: 3.0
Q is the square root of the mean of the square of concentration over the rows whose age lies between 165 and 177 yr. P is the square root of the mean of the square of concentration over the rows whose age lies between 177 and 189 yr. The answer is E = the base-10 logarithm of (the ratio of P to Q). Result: 0.24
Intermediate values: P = 200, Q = 115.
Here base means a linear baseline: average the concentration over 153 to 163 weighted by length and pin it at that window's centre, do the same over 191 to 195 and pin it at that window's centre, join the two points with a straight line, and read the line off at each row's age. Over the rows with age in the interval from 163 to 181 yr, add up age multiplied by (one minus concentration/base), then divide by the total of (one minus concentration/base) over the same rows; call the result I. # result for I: 170.9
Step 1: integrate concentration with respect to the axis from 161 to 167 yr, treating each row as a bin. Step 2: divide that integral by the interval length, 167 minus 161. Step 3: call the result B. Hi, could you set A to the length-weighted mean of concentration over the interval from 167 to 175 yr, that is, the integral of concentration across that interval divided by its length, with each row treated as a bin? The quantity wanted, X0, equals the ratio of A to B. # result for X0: 0.62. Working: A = 99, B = 159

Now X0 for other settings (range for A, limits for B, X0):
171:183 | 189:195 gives 0.73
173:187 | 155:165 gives 0.91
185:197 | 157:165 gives 1.11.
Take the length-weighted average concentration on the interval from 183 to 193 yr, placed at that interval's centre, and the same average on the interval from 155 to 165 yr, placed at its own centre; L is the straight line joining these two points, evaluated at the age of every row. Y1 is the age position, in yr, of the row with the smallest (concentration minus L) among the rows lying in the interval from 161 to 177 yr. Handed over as 170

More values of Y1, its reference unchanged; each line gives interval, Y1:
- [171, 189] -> 172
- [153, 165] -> 164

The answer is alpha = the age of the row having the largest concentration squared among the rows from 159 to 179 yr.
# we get 160 yr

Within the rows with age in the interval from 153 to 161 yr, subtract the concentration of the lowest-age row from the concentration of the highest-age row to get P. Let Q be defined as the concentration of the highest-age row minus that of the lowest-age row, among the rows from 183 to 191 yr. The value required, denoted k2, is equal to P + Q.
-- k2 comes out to 10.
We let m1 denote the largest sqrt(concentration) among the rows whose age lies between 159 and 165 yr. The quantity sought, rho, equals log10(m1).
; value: 1.16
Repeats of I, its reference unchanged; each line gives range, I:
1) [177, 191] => 181.4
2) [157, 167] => 165.2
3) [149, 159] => 153.9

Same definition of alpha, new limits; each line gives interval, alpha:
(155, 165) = 156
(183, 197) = 194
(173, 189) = 186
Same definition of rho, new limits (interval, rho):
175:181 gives 1.14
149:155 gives 1.17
